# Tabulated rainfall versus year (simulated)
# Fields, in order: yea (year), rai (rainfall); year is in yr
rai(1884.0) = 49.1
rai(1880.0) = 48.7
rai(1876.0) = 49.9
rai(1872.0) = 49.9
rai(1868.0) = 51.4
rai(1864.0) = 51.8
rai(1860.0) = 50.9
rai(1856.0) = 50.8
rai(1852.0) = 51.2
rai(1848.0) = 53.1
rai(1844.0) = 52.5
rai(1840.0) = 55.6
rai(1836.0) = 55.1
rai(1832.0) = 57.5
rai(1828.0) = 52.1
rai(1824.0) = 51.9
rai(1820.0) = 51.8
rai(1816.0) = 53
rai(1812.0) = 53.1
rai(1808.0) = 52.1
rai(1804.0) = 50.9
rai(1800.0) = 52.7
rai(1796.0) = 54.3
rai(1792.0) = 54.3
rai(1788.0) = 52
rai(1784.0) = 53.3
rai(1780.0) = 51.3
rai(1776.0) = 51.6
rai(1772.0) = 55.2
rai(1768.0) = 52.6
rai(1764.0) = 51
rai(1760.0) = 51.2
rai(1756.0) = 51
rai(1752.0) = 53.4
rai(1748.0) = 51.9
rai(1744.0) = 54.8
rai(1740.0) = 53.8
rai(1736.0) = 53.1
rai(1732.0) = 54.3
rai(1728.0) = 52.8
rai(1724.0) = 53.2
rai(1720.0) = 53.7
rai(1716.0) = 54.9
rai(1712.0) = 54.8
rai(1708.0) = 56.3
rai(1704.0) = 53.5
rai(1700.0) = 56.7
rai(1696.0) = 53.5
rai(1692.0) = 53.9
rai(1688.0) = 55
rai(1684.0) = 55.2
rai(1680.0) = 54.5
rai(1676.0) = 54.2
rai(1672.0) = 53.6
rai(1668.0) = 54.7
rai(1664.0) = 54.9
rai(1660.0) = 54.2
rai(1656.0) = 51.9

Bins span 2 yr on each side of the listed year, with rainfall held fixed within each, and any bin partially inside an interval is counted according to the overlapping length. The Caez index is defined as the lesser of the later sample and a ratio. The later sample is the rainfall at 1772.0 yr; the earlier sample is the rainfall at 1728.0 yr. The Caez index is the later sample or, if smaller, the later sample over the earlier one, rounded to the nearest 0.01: 1.05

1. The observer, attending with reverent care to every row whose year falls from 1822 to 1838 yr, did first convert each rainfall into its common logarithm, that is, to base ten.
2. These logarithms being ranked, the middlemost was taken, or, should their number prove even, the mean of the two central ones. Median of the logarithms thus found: 1.73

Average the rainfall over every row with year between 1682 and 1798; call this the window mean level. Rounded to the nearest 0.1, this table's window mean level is 53.5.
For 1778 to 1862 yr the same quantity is 52.8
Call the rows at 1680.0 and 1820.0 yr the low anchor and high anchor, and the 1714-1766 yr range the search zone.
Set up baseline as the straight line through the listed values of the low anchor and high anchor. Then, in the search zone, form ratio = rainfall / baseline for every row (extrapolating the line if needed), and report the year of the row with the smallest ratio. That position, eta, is 1756.0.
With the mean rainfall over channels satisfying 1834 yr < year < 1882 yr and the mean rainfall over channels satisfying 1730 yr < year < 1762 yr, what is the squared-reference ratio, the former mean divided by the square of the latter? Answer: 0.0185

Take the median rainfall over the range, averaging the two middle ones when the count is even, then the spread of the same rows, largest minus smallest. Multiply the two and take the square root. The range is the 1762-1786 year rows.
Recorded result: 14.8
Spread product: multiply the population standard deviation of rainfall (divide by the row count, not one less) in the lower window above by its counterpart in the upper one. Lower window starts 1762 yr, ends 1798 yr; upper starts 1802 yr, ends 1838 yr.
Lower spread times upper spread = 2.7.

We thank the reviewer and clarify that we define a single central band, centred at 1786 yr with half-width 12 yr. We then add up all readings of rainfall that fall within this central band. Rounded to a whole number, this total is 317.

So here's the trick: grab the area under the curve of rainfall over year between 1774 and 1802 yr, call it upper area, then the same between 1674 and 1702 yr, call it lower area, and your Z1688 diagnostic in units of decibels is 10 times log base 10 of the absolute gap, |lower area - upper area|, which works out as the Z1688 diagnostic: 17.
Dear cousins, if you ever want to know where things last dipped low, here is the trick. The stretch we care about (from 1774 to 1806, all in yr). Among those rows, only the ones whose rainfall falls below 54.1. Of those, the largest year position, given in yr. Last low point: 1804.0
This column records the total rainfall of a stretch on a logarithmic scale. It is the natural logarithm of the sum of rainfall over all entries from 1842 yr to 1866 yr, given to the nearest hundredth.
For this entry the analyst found 5.74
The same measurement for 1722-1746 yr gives 5.77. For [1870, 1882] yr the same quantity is 5.00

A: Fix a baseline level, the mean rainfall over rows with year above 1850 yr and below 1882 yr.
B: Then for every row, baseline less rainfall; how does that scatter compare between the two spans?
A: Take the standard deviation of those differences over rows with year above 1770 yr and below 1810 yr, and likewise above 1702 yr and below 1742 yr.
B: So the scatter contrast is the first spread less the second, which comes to 0.4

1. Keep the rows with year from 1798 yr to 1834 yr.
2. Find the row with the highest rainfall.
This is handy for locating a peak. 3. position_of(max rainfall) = 1832.0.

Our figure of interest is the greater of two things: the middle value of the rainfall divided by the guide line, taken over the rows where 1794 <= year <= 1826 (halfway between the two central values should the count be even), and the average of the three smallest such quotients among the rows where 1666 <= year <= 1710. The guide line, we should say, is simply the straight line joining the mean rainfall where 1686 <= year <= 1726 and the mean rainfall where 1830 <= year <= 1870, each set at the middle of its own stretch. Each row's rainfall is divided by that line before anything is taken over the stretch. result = 0.980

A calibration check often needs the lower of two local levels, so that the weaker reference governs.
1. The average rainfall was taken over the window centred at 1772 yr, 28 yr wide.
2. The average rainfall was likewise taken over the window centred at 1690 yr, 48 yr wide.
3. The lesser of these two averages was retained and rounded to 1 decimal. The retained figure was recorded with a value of 52.3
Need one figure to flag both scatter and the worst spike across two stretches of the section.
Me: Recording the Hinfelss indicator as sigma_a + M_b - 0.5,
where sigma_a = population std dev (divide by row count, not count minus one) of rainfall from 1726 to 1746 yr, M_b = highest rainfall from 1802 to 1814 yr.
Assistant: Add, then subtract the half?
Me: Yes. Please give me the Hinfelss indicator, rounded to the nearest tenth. 53.3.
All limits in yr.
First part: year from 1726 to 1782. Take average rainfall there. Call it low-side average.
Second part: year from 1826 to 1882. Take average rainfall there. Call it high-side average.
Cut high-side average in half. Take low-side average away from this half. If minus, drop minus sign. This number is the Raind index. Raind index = 26.6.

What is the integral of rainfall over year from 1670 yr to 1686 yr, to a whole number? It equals 870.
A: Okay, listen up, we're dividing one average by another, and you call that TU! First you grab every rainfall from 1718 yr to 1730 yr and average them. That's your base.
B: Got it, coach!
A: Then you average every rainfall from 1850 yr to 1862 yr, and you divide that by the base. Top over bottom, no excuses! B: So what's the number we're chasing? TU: 0.96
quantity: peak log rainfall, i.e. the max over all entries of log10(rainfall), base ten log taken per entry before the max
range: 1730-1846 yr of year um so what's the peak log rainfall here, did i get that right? 1.76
